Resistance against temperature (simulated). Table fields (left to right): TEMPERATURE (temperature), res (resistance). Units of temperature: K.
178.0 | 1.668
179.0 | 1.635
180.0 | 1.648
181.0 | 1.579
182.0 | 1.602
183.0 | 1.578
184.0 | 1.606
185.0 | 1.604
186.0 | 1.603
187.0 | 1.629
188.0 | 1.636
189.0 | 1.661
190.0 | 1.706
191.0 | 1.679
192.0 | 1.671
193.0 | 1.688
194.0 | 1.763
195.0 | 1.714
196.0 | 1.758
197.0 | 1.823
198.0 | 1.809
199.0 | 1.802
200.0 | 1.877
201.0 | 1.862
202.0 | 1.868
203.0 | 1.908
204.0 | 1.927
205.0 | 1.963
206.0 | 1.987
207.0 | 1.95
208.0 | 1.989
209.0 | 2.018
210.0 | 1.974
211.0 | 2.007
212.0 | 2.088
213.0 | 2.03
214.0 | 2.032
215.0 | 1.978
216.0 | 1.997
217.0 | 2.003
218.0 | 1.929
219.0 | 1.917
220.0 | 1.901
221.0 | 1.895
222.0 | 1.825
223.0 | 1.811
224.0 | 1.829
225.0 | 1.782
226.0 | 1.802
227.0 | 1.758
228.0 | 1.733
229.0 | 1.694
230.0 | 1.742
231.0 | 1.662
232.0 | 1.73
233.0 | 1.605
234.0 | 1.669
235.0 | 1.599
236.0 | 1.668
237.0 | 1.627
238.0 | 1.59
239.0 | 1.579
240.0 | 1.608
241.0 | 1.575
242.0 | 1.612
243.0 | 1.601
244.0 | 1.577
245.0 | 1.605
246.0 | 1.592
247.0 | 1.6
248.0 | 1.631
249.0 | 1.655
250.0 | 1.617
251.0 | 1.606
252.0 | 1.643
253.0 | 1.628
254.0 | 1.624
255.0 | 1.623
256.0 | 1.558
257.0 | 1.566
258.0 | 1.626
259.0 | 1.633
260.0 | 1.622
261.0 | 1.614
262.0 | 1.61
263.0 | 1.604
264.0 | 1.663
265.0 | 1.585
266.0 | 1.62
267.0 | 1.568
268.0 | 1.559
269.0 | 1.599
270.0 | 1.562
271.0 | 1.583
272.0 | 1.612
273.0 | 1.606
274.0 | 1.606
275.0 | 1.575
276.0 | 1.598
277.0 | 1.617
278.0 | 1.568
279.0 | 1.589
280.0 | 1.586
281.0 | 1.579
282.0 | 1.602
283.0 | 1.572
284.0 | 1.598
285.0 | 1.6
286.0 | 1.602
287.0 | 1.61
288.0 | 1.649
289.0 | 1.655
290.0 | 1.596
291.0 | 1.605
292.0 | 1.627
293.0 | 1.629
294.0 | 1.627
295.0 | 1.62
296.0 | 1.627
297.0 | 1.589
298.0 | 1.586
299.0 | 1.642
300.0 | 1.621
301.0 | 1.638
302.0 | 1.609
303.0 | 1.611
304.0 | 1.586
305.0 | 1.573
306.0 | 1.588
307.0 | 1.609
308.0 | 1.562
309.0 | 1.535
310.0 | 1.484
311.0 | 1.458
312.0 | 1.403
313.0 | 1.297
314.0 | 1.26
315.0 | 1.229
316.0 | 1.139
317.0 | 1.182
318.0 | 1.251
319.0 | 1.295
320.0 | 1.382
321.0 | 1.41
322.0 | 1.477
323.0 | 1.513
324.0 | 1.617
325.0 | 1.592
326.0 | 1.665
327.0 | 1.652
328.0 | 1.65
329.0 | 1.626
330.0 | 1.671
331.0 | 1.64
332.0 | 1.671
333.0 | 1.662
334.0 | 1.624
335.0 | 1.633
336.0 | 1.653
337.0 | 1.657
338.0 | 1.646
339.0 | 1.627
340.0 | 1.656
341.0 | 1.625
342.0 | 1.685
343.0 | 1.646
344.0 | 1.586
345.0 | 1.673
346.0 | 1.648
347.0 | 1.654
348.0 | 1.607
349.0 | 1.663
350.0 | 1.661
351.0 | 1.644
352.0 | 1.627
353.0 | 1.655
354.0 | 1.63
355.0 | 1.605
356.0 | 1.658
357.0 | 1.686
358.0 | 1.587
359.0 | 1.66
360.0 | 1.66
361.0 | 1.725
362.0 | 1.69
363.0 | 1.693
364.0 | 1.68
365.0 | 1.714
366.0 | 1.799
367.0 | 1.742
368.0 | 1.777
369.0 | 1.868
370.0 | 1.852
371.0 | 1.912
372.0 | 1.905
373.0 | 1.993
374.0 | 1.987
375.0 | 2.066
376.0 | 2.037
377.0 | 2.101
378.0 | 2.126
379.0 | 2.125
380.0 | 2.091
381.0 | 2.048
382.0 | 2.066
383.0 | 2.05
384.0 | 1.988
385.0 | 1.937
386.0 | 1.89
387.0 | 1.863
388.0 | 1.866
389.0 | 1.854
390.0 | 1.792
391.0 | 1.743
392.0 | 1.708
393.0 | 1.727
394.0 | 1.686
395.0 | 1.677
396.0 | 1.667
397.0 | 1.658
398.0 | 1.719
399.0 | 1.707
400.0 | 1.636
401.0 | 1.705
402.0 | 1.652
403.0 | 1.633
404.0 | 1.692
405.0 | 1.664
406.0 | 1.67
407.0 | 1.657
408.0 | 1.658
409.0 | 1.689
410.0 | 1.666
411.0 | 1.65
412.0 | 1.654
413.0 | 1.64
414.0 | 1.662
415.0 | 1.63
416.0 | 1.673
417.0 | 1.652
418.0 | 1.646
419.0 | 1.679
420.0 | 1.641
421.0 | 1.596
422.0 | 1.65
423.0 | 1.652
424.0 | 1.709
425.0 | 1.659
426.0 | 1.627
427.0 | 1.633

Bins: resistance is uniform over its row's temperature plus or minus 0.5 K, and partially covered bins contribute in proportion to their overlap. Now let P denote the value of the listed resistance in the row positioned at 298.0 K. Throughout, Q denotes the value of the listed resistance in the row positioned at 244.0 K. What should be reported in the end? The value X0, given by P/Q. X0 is 1.01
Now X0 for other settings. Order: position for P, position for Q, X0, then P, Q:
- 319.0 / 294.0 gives 0.80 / 1.295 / 1.627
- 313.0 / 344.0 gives 0.82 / 1.297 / 1.586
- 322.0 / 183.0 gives 0.94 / 1.477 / 1.578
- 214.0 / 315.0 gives 1.65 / 2.032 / 1.229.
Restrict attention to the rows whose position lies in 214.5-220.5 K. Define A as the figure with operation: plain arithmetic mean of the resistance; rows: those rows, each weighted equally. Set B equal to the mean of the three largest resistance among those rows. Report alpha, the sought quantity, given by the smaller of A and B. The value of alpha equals 1.95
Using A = 1.95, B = 1.99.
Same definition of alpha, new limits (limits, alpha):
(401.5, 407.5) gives 1.66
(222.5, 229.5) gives 1.77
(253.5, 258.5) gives 1.60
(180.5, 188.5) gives 1.60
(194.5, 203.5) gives 1.82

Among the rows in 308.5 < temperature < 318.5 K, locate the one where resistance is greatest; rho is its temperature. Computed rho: 309.0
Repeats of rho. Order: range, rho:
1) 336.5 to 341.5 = 337.0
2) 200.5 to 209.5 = 209.0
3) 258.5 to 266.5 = 264.0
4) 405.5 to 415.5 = 409.0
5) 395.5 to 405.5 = 398.0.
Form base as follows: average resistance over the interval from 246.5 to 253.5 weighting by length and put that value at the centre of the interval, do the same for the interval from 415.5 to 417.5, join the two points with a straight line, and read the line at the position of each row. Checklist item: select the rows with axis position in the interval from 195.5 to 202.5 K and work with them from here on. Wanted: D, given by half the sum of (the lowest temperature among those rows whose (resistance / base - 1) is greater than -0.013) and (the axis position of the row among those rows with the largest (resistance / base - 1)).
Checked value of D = 198.0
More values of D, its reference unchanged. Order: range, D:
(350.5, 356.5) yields 353.5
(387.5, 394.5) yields 388.0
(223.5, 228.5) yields 224.0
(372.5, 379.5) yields 375.5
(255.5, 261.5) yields 258.5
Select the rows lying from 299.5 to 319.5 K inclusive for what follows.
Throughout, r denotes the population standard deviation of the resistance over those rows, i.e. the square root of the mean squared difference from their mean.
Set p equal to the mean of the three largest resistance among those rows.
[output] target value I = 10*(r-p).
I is -14.6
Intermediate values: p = 1.62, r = 0.167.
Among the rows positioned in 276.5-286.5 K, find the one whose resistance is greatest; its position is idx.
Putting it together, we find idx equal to 277.0 K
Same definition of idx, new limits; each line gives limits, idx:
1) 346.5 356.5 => 349.0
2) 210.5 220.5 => 212.0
